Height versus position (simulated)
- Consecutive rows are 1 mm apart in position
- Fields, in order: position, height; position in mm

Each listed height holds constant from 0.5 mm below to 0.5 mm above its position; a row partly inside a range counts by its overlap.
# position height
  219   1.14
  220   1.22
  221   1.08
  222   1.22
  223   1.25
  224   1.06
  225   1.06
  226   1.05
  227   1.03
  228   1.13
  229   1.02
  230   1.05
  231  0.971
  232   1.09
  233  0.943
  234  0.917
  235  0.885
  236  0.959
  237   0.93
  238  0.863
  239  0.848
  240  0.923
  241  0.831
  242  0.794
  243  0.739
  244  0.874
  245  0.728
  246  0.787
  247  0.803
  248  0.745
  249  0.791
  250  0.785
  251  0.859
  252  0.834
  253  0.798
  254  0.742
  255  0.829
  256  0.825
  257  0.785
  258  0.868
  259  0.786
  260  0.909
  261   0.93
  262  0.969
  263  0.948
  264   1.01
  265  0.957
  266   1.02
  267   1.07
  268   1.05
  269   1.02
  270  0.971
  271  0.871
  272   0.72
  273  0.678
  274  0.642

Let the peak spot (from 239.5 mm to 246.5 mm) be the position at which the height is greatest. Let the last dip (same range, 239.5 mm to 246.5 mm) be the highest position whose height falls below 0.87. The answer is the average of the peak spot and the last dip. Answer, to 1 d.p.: 243.0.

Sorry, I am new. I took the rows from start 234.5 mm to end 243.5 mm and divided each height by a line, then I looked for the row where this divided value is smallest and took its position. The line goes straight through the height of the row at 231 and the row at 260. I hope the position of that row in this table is 243 mm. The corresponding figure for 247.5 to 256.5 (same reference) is 248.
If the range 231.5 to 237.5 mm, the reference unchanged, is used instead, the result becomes 235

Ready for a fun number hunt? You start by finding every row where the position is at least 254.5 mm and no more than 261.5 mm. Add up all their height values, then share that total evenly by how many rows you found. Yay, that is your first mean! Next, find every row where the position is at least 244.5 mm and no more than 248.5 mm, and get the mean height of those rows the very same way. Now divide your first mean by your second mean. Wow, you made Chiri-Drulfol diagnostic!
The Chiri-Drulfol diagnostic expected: 1.11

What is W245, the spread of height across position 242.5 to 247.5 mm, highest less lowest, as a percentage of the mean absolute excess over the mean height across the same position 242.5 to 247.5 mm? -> 346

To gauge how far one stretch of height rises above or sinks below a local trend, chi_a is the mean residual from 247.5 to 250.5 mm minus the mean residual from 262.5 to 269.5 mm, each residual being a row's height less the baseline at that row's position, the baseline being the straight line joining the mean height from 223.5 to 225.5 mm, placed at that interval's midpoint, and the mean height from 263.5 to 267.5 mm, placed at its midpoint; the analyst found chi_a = -0.26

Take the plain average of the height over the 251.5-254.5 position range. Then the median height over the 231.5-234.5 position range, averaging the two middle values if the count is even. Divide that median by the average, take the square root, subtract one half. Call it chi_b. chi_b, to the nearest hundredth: 0.59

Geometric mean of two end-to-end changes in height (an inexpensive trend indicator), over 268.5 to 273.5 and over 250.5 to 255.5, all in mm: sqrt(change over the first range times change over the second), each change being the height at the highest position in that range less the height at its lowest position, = 0.10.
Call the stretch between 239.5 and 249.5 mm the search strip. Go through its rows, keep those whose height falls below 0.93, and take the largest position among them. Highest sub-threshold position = 249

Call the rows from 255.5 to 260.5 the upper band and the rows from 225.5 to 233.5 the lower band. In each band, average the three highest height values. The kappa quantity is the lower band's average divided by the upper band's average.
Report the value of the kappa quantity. 1.26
